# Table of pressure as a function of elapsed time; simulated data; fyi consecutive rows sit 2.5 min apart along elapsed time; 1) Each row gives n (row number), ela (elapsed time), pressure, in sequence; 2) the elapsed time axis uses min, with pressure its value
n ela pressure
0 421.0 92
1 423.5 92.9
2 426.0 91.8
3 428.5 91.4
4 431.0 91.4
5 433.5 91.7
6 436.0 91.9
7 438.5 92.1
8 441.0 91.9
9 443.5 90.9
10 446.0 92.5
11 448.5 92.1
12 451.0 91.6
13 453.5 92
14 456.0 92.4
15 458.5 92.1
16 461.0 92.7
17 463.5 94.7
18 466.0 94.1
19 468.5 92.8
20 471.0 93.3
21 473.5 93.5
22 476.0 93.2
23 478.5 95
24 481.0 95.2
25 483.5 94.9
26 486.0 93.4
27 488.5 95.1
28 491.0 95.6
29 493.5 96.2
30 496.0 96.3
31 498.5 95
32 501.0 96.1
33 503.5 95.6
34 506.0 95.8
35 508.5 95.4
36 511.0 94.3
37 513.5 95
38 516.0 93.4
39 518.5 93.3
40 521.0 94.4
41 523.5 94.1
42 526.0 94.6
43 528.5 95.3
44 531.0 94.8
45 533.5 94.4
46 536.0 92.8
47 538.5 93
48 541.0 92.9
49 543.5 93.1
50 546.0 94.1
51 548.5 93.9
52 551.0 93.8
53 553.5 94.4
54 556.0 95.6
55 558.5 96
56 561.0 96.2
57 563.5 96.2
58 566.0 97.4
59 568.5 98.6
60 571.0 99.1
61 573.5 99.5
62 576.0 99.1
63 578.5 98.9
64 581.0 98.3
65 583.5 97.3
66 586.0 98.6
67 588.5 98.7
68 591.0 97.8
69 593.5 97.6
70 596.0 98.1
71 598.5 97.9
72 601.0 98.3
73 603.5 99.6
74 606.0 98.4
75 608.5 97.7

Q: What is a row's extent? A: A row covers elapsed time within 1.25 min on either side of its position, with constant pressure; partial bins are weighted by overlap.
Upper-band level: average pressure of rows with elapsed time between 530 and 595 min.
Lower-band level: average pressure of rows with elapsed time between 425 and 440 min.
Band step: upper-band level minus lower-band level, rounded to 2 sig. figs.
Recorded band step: 4.5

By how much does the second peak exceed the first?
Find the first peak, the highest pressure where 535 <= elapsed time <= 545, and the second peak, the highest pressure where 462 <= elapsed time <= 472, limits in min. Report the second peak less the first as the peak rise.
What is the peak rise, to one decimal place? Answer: 1.6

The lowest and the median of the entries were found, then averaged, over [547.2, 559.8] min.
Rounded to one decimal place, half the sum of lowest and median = 94.1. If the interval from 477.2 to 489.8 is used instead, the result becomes 94.2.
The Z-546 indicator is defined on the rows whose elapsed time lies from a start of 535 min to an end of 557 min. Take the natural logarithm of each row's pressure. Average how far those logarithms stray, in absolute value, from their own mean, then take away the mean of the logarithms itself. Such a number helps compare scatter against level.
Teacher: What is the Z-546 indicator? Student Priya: -4.53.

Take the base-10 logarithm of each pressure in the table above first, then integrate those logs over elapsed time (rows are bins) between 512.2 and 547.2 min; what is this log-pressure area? 69.0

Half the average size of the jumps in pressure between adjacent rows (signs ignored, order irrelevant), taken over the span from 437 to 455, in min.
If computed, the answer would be 0.34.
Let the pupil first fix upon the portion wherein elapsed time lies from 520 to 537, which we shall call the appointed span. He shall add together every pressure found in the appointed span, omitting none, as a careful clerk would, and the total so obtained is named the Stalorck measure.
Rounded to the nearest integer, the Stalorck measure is 660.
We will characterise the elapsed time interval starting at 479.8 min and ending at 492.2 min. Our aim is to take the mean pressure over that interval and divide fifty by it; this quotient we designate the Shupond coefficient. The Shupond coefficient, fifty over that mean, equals 0.527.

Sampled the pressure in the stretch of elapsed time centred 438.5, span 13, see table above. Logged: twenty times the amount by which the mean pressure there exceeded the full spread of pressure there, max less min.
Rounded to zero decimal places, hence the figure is 1810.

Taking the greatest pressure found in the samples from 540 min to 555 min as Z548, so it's 94.4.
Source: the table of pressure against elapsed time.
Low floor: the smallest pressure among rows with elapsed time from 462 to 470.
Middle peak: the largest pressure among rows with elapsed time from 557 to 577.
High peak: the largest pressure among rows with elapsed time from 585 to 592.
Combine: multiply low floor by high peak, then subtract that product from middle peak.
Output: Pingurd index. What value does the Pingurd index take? -9060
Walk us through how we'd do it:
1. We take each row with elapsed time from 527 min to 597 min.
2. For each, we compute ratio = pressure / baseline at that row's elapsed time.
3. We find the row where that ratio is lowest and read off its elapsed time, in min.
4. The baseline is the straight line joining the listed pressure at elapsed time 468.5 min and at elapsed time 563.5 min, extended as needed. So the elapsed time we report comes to 541.0 min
